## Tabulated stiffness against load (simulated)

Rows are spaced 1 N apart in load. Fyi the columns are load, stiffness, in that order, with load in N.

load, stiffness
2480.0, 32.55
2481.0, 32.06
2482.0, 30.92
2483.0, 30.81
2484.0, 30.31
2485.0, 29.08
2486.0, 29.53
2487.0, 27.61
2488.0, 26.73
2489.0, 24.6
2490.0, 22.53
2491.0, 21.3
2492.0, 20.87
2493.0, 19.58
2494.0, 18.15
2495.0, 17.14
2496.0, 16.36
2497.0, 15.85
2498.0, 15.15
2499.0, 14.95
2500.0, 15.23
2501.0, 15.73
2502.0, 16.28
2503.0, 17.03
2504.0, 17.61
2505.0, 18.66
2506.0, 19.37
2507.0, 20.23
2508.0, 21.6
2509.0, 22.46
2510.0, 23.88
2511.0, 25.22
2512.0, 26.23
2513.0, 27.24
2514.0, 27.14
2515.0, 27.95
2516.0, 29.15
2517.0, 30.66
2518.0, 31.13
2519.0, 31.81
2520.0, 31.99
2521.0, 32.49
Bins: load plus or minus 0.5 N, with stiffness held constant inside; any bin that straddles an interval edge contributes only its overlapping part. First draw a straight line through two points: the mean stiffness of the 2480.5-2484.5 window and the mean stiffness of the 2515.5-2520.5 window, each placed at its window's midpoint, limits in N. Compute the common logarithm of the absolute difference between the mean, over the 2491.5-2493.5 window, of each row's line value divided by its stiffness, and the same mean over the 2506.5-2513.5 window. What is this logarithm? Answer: -0.7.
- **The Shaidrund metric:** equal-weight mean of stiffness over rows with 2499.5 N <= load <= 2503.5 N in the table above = 16.1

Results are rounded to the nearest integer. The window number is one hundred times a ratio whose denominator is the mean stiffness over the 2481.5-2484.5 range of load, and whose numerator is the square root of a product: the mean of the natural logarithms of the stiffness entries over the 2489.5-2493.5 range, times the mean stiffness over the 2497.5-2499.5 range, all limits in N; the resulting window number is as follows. 22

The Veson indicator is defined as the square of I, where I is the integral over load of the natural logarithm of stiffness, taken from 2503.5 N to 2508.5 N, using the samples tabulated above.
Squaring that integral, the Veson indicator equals 220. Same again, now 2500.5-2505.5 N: 201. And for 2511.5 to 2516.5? 275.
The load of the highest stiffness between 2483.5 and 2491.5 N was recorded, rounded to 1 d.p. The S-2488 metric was 2484.0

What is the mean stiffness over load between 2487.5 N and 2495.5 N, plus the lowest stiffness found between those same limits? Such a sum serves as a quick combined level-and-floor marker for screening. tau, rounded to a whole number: 39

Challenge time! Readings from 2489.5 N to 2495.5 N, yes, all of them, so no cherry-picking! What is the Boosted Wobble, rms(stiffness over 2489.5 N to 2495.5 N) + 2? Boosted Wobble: 22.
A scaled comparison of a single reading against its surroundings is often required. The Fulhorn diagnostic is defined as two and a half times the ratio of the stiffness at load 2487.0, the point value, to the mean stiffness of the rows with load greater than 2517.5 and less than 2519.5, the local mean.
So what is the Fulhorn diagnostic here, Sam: 2.2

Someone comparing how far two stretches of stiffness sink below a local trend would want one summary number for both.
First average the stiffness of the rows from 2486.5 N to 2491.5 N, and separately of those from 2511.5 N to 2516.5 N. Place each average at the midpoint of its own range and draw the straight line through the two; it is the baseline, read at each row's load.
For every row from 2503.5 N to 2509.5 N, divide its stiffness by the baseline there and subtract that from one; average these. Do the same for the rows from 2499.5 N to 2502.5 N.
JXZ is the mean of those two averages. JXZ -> 0.322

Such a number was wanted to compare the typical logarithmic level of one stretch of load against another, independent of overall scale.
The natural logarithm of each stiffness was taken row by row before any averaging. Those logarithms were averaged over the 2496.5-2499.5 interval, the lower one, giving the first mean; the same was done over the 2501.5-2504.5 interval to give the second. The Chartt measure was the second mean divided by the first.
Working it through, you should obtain 1.04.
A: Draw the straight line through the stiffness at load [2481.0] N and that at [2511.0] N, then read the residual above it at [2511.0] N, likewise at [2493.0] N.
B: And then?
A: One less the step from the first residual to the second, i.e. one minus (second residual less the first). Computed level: 11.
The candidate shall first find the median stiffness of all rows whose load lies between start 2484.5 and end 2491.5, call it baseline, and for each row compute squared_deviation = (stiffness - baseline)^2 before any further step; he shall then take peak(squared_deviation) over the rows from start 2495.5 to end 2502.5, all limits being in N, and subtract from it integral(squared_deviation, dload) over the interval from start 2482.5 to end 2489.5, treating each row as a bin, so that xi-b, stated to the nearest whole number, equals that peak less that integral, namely 91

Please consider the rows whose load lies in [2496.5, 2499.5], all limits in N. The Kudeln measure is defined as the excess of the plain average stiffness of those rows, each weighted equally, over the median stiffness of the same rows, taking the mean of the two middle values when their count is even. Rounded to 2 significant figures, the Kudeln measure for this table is 0.17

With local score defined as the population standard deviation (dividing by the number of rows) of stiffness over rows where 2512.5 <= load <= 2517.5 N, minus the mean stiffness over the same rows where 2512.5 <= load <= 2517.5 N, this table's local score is -27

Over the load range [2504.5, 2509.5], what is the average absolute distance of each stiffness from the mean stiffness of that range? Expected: 1.3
